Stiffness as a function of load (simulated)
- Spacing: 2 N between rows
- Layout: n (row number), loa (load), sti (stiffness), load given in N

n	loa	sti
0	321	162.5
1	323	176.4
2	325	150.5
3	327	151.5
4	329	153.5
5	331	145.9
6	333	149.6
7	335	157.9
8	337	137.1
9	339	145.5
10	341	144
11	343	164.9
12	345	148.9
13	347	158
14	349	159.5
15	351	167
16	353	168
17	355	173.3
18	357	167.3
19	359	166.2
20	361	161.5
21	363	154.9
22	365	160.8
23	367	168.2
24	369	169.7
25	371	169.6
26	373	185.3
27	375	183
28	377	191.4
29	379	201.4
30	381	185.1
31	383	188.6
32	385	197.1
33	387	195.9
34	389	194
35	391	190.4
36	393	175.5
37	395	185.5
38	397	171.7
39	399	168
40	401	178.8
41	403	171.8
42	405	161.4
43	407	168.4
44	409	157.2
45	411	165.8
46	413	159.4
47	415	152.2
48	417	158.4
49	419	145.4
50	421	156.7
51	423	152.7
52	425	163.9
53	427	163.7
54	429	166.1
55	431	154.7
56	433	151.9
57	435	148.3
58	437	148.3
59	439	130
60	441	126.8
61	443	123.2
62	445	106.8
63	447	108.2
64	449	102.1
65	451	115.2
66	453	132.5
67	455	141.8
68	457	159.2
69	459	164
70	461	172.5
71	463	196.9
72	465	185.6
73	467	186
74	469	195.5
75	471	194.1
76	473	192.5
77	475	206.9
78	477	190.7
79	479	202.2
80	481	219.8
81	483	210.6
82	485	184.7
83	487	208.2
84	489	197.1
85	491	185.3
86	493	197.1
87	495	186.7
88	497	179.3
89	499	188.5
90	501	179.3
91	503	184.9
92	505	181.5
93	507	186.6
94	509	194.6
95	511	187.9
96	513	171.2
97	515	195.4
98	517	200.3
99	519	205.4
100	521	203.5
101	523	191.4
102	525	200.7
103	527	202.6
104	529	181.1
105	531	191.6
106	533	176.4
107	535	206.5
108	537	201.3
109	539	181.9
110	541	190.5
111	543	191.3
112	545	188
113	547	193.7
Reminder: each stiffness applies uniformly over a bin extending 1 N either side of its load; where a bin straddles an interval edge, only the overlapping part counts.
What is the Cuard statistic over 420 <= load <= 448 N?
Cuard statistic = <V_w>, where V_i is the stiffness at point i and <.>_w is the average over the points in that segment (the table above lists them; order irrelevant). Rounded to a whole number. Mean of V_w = 143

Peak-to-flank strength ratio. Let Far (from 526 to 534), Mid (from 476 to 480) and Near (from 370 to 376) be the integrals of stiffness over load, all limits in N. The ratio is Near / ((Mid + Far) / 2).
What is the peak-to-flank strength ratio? 0.94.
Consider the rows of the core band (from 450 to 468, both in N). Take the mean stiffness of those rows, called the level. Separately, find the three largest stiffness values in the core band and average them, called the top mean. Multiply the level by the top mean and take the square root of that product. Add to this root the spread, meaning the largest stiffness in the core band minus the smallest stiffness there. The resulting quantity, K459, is 257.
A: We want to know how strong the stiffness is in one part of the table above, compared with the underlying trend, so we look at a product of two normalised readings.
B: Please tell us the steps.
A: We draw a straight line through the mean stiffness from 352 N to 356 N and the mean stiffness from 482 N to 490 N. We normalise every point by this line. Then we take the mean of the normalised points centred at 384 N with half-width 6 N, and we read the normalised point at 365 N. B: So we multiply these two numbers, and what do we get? 1.0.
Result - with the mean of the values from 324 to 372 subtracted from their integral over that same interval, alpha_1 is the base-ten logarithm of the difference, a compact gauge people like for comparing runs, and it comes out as 3.87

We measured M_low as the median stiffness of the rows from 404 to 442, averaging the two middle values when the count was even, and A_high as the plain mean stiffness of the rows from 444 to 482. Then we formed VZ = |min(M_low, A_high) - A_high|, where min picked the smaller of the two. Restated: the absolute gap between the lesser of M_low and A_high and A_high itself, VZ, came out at 10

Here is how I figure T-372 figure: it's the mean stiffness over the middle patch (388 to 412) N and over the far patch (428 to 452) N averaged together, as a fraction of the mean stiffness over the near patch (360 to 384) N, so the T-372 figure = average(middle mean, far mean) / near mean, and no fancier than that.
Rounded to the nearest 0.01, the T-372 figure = 0.87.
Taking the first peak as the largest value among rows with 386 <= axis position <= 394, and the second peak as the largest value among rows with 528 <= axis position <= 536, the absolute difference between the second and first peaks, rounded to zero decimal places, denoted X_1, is 11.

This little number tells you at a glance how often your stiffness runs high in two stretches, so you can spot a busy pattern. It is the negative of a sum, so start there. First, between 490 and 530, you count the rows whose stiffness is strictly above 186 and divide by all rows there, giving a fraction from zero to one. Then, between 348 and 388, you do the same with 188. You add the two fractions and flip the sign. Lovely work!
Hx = -0.9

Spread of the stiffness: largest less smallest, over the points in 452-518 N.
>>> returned 87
